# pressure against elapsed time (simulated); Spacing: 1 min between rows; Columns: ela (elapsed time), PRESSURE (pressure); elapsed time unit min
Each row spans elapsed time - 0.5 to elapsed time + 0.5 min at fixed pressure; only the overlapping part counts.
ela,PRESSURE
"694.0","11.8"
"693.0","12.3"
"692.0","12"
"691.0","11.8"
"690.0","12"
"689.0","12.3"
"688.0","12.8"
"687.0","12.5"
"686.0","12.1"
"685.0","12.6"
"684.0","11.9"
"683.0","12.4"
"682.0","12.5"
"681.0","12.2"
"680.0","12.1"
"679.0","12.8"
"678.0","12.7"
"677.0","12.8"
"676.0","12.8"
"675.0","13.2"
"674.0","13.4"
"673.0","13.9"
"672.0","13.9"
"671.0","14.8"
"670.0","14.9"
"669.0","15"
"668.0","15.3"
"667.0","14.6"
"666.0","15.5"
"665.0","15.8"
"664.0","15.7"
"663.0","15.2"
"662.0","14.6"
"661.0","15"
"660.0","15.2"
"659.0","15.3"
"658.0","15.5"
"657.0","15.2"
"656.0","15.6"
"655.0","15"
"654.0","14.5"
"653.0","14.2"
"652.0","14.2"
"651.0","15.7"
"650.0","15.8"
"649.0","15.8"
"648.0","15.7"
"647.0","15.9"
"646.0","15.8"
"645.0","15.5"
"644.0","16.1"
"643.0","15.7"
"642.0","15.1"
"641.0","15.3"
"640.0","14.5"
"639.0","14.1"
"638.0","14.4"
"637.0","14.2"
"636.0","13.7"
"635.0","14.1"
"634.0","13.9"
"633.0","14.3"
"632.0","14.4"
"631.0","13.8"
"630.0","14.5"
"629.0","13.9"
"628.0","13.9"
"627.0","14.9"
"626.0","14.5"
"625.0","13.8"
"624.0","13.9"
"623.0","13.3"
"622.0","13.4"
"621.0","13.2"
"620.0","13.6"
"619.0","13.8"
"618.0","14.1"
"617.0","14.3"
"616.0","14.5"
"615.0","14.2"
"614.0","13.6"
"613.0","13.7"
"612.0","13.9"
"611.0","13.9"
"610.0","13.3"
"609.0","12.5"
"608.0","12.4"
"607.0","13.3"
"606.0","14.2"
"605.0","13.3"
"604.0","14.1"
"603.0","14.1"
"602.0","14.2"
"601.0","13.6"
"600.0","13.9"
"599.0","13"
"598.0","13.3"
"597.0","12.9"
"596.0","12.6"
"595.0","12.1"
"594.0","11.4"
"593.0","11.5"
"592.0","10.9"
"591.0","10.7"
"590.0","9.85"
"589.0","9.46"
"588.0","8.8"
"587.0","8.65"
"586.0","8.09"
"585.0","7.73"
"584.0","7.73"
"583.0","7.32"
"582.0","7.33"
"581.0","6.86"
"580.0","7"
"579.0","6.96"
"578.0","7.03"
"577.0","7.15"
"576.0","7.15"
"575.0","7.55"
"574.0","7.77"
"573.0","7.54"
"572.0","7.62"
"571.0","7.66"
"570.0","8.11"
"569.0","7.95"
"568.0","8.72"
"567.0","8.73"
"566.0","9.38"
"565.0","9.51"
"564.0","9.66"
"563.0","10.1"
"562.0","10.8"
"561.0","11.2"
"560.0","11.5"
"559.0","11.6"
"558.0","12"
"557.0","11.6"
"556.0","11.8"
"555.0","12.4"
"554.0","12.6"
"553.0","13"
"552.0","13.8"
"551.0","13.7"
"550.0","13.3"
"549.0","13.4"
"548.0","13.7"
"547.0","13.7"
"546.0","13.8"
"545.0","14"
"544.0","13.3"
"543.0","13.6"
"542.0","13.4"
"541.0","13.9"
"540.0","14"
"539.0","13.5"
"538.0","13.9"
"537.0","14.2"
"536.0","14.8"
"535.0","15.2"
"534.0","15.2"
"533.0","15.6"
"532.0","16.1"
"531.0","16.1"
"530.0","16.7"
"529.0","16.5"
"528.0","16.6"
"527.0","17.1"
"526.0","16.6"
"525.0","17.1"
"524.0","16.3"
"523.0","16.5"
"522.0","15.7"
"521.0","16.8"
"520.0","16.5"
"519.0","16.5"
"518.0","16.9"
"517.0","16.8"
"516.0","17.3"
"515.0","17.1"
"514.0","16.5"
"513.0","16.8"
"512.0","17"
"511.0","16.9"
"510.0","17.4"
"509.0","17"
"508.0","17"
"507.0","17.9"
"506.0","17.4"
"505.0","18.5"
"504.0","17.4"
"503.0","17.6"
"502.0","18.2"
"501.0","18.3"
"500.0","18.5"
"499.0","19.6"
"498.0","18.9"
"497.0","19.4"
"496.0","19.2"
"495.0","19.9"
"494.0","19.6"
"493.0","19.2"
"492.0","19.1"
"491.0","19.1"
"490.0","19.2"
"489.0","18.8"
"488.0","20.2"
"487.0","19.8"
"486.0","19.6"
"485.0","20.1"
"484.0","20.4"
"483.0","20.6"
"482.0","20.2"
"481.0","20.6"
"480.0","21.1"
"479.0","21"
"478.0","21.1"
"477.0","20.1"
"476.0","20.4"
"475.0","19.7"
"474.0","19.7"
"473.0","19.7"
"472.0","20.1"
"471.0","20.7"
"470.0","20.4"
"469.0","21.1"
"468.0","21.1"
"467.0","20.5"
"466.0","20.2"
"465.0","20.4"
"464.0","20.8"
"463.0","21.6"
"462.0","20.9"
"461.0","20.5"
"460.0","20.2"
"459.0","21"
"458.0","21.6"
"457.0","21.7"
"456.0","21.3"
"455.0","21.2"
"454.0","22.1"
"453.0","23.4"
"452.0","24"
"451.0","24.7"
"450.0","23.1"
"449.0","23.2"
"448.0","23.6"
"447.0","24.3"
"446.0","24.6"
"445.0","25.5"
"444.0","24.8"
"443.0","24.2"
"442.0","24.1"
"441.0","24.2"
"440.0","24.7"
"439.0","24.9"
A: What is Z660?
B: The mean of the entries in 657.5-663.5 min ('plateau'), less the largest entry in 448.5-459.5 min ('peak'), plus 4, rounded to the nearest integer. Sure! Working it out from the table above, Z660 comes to -6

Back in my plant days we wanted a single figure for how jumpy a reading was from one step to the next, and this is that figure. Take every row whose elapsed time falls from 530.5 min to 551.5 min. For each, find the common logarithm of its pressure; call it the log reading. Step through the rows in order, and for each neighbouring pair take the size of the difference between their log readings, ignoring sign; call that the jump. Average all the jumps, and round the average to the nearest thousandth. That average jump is 0.009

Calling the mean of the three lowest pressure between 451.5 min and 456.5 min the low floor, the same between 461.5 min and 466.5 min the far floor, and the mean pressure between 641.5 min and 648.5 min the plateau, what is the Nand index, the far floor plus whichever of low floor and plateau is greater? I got 42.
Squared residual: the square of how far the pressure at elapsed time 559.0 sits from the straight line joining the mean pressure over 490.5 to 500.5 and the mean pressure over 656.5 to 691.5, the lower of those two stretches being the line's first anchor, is 32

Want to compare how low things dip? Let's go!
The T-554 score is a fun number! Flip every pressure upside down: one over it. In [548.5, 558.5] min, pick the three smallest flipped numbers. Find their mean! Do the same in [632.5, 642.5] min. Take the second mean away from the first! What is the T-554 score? 0.01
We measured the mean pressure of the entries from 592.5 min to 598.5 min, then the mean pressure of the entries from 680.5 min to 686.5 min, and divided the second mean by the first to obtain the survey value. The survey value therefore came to 1.00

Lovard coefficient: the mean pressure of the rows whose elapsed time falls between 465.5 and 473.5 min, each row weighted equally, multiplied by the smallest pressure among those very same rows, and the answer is 403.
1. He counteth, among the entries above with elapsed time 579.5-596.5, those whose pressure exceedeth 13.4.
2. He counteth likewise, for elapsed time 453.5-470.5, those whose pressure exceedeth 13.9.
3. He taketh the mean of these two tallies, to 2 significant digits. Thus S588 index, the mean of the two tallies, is 8.5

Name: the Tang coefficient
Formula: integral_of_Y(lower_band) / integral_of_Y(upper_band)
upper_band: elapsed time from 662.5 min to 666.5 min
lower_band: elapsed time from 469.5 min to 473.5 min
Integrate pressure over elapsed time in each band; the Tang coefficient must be 1.3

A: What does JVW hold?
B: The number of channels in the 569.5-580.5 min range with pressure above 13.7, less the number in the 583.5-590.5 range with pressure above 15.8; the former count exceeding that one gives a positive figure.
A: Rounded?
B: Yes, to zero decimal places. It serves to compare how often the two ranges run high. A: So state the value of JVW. 0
